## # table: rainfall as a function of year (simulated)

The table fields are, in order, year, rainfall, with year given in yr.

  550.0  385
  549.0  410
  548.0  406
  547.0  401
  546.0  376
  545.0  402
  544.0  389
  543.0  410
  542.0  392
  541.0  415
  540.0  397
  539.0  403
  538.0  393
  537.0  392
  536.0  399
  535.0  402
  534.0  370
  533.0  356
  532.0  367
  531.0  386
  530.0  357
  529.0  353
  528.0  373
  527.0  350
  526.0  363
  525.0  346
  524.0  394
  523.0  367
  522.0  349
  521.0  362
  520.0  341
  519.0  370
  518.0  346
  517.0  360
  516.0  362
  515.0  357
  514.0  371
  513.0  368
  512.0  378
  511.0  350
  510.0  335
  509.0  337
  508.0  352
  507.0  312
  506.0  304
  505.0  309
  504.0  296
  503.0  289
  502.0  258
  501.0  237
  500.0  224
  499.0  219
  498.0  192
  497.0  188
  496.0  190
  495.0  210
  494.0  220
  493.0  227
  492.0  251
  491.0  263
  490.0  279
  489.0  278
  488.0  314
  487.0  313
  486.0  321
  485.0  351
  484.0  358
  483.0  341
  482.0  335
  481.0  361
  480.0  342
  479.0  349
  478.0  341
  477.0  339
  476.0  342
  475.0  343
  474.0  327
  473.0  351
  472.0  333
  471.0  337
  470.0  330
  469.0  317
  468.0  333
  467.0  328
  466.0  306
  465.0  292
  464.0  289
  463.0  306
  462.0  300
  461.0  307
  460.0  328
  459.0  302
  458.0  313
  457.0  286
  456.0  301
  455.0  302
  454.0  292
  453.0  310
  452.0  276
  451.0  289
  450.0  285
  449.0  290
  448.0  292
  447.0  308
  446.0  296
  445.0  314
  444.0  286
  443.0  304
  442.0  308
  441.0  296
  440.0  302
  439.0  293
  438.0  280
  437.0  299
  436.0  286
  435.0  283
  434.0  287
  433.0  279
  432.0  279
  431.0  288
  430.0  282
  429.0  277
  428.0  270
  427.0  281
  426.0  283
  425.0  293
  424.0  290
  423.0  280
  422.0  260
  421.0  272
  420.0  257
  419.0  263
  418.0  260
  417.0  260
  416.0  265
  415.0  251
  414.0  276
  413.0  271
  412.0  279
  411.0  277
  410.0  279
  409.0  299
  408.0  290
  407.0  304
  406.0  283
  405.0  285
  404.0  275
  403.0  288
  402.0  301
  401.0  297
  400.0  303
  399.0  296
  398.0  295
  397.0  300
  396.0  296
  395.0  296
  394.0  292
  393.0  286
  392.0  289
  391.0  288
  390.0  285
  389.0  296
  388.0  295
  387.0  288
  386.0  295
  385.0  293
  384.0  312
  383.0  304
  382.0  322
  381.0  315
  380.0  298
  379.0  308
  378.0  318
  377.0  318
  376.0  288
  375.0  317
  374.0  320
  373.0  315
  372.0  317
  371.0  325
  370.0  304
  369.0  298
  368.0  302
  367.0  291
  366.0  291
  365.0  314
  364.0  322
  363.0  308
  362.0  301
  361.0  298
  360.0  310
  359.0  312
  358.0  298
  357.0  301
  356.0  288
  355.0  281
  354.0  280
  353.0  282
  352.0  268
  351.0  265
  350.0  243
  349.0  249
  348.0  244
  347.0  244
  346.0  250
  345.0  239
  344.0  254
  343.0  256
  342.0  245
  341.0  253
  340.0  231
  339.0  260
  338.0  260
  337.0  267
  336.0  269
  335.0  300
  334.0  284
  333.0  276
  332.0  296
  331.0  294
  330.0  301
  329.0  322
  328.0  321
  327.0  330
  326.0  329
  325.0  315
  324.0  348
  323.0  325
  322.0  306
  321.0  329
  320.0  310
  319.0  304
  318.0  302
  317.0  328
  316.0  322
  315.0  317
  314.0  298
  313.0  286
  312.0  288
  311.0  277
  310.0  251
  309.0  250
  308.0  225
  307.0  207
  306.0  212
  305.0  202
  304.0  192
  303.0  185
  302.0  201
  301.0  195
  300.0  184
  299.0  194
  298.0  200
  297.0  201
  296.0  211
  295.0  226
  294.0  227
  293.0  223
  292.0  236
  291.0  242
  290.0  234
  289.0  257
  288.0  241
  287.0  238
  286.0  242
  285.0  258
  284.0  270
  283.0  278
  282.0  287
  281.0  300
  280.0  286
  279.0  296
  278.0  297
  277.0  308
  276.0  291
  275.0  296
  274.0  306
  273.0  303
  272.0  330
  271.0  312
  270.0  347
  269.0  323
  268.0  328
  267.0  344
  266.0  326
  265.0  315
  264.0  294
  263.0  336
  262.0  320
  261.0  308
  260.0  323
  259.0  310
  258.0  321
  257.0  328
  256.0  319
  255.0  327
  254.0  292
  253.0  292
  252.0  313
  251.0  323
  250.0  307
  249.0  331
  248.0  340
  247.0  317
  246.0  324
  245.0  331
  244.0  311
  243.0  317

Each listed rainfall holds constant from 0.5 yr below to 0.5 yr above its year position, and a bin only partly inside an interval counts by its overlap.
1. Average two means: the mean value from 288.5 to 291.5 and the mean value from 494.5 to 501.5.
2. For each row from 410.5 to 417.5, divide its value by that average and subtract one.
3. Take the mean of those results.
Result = 0.19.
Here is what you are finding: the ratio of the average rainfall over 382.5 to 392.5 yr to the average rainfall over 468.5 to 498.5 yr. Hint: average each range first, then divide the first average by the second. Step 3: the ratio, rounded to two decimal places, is 0.98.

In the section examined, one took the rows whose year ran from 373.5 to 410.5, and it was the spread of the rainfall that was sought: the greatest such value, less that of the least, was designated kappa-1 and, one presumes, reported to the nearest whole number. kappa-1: 47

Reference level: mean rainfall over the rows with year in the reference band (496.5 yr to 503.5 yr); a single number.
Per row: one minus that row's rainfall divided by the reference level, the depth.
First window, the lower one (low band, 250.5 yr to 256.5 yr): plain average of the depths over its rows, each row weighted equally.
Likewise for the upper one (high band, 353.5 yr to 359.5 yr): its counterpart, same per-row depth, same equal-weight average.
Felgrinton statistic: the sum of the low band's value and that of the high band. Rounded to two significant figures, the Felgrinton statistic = -0.63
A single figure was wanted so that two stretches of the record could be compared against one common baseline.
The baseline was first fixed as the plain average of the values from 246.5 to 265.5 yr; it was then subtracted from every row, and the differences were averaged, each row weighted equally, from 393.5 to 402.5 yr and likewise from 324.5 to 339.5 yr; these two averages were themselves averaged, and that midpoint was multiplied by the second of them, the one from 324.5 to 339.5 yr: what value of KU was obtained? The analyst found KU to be 445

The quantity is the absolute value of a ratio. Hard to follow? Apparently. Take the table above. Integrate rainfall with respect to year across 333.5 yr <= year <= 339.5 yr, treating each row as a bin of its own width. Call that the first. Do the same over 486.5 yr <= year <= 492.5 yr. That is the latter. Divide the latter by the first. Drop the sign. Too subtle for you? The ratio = 1.04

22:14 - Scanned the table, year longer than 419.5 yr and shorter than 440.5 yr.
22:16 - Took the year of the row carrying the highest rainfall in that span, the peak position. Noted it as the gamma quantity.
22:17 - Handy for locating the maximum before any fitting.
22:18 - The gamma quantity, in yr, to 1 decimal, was 440.0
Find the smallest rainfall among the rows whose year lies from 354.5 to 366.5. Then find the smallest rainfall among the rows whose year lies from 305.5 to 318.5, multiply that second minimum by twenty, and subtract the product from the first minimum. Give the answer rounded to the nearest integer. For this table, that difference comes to -3859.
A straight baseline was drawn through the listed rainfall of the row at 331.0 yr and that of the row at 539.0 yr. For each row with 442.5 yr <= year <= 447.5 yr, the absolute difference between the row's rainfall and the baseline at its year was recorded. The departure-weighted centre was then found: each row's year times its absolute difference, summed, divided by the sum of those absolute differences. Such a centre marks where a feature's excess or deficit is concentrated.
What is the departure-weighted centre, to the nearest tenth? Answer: 445.0 yr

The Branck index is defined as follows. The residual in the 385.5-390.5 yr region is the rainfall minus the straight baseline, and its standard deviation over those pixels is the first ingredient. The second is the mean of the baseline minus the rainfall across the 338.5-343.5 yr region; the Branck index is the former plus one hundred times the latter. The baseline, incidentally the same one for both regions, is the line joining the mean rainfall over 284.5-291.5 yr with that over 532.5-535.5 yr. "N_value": 2394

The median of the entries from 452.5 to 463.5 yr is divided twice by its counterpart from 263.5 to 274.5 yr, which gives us 0.0029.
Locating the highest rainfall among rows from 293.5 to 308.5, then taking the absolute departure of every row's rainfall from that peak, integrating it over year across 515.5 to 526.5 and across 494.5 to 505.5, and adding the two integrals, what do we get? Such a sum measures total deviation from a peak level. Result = 1856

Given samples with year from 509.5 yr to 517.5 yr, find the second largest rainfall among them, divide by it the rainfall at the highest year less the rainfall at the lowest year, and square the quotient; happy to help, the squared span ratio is 0.0045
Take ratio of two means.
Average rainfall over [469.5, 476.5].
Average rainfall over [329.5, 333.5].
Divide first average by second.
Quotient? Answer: 1.16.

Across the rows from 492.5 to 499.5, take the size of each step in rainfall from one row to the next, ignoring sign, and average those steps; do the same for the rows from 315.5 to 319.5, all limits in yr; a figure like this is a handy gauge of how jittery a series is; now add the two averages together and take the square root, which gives 4.80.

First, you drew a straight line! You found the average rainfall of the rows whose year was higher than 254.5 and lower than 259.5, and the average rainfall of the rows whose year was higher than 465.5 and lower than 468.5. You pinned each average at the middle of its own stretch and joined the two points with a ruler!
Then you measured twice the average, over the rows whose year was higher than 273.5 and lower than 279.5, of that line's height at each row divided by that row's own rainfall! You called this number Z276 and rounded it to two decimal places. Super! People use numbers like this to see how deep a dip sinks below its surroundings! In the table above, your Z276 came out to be 2.15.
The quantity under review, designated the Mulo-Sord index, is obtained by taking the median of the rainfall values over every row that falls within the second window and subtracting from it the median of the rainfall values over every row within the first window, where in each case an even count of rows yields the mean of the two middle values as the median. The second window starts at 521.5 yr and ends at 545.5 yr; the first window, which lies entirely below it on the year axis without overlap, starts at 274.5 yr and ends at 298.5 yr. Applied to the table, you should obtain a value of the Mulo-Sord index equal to 138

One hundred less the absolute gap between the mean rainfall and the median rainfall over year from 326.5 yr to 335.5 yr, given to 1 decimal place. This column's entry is 97.3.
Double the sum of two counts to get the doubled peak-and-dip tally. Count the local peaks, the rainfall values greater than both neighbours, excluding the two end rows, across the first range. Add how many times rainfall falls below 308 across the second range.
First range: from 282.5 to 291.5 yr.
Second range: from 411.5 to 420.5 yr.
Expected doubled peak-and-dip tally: 20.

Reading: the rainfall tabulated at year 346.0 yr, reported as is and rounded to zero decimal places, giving 250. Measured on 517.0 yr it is 360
